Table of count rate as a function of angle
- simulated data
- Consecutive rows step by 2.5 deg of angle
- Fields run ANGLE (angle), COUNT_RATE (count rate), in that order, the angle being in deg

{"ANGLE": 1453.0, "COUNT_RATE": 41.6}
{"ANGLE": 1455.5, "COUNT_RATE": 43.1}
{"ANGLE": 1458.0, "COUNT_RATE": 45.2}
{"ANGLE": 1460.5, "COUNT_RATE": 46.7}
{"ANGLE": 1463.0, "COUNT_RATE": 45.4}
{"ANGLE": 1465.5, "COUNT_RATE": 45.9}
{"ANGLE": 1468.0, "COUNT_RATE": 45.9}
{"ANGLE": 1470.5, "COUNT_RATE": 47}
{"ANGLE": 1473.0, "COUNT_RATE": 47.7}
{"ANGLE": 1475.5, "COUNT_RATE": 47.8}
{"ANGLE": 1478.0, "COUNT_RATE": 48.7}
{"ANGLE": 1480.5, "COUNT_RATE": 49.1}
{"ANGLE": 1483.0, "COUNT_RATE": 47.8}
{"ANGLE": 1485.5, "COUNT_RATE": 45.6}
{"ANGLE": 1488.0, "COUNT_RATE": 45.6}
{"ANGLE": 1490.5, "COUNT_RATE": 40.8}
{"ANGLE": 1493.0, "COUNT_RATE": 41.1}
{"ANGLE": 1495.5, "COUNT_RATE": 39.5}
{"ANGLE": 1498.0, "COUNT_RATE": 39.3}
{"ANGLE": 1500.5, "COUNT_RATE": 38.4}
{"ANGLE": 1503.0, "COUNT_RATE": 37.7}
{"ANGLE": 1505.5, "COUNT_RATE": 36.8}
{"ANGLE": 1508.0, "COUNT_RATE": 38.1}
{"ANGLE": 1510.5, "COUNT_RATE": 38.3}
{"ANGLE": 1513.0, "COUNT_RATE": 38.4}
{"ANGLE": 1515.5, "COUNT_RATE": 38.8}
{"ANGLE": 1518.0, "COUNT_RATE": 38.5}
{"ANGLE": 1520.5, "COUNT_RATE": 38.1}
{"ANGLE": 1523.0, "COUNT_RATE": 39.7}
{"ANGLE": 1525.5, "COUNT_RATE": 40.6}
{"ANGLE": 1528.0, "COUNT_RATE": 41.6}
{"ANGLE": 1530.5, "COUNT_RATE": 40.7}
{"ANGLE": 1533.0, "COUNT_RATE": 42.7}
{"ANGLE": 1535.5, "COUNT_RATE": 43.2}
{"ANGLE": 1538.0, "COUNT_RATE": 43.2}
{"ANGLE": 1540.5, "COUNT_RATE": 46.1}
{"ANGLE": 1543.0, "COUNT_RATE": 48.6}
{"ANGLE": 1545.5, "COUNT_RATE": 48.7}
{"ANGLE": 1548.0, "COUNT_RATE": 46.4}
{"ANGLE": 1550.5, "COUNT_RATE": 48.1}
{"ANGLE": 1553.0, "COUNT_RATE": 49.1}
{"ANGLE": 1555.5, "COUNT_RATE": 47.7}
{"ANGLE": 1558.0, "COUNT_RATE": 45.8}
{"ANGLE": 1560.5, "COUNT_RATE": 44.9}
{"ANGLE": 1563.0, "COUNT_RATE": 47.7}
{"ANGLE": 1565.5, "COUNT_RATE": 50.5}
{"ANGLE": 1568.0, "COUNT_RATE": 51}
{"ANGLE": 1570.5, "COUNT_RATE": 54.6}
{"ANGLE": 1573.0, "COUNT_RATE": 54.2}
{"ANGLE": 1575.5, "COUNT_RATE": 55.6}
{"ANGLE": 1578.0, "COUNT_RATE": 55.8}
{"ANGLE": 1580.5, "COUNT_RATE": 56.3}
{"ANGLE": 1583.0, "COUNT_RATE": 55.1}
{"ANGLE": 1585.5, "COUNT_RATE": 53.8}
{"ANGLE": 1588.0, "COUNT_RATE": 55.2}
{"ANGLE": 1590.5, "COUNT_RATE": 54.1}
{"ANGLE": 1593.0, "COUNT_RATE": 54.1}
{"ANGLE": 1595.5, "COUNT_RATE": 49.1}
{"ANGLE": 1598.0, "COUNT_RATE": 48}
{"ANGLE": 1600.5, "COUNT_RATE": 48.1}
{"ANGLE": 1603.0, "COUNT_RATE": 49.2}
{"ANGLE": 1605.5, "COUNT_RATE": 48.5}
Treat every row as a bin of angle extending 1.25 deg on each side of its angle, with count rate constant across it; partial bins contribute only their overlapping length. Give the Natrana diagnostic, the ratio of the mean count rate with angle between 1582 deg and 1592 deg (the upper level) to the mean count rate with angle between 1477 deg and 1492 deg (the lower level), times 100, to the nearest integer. 118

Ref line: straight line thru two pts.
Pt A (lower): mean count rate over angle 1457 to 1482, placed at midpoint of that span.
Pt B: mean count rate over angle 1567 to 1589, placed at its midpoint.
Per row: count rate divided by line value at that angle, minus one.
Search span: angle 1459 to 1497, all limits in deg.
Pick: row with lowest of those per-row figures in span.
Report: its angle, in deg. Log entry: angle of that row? 1495.5 deg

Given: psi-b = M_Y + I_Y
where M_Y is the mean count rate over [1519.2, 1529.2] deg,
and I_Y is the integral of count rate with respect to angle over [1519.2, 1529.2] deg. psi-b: 440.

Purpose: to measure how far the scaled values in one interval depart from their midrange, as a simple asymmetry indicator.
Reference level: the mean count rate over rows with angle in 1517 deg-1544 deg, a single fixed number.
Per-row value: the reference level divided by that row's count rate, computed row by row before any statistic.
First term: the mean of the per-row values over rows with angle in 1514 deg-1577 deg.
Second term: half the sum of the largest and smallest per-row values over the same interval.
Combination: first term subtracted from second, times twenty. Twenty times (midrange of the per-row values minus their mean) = 0.04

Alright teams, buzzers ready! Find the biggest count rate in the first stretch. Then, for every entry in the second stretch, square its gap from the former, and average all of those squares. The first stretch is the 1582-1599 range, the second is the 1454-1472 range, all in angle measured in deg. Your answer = 94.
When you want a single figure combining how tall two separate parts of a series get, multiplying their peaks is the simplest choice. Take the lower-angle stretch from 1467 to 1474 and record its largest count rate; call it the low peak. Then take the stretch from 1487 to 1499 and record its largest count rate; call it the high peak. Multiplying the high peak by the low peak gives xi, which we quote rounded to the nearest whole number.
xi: 2175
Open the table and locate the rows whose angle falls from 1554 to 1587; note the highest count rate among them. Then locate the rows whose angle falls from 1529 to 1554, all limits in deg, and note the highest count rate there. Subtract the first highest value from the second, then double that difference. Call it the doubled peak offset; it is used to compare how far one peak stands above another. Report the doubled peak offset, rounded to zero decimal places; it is -14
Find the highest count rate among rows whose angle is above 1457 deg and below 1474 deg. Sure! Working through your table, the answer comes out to 47.7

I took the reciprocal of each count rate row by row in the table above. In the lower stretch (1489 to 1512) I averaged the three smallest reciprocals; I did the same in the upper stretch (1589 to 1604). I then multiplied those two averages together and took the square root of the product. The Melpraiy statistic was 0.0217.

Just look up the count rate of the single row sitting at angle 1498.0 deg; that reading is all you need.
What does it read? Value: 39.3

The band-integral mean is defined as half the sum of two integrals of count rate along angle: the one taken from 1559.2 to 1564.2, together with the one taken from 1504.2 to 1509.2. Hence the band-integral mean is 209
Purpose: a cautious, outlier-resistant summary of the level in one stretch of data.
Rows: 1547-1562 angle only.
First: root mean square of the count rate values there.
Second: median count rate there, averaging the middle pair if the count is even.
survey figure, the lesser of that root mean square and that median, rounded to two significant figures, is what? 47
